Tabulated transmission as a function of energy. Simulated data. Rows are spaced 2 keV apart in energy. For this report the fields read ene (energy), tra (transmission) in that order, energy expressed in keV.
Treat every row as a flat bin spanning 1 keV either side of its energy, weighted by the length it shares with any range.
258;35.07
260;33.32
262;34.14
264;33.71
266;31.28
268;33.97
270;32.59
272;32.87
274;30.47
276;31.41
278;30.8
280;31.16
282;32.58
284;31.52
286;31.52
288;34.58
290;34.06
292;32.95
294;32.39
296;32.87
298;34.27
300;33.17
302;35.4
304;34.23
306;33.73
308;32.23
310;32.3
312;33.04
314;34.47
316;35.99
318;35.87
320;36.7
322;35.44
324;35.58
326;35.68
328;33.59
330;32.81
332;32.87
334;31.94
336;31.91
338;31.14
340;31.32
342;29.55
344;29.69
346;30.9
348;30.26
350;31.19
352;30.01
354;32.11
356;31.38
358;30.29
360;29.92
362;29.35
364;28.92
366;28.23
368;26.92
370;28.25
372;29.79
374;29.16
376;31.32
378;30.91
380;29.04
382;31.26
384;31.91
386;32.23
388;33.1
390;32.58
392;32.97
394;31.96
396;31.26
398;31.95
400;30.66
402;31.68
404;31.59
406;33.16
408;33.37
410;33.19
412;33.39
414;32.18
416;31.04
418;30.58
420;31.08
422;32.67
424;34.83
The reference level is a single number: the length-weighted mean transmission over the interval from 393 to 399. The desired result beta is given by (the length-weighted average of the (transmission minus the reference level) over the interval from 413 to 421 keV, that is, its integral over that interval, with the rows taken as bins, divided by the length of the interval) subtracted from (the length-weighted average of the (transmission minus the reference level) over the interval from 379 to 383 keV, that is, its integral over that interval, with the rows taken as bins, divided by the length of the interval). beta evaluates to -1.1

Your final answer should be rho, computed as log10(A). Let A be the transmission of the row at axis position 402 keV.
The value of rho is 1.50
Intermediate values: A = 31.68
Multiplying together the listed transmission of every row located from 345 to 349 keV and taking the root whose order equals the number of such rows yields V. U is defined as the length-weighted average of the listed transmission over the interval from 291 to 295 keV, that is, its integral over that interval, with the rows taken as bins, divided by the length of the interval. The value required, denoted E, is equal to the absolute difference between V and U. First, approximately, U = 32.7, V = 30.6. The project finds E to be 2.1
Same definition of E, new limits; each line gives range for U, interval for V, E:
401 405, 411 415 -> 1.1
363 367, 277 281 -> 2.4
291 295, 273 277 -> 1.7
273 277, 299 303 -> 3.3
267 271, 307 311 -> 1.0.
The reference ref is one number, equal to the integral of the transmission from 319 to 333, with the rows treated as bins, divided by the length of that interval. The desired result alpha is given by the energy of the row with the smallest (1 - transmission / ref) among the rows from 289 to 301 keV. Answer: 298 keV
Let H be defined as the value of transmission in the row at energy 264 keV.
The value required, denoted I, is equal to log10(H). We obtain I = 1.53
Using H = 33.71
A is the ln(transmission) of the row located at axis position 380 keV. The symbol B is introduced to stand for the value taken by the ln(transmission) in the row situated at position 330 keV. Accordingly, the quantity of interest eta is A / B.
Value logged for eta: 0.97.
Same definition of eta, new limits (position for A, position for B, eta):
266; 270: 0.99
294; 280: 1.01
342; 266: 0.98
